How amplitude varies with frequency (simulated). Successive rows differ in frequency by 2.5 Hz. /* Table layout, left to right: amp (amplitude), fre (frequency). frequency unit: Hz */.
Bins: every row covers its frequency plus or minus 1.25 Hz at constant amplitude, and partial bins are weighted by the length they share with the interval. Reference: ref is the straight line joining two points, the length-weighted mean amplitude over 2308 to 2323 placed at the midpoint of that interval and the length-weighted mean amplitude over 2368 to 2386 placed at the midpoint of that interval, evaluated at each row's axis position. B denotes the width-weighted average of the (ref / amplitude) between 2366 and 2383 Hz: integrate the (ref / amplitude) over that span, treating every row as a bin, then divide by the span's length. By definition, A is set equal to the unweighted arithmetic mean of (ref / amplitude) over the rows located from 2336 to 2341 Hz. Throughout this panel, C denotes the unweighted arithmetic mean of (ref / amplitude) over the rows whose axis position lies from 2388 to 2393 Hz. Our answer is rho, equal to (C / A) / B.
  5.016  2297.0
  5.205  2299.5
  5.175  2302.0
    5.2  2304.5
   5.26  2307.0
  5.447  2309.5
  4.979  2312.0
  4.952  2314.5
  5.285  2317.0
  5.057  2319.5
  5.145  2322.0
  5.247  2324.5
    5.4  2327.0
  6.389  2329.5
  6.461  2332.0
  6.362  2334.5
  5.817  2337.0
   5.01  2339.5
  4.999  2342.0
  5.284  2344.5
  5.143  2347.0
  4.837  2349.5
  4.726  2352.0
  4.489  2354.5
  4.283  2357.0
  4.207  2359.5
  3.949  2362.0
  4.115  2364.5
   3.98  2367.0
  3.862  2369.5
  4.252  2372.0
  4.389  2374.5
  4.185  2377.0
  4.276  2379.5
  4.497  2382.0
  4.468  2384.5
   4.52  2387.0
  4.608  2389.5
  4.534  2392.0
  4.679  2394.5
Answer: 0.97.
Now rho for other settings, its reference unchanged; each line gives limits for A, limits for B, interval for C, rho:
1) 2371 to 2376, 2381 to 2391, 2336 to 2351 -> 1.00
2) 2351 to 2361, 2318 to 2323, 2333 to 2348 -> 0.86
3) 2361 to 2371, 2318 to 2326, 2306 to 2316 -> 0.93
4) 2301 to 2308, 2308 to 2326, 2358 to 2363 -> 1.09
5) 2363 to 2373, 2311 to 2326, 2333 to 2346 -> 0.81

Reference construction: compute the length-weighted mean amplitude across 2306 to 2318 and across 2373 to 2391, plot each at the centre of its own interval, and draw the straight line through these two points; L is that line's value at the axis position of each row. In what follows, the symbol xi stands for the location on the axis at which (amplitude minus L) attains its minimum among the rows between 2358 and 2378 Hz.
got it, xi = 2369.5 Hz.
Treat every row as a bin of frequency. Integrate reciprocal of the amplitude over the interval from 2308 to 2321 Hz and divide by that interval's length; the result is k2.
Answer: 0.195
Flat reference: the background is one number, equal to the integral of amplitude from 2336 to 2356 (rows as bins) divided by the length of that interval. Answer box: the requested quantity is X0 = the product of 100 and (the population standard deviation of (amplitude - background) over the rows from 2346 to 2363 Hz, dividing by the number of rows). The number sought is 38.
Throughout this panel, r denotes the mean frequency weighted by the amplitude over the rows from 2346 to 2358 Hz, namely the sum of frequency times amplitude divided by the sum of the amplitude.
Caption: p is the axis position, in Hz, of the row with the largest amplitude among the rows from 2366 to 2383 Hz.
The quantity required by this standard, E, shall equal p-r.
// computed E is 30.2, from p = 2382.0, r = 2351.8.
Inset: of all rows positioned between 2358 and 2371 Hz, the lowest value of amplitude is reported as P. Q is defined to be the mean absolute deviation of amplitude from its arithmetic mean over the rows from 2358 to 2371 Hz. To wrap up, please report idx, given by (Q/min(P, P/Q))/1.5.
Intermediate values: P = 3.862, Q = 0.11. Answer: 0.019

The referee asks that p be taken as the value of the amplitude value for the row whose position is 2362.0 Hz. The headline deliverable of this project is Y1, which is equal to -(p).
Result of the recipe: -3.9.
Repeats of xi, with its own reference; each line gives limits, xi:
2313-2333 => 2314.5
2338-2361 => 2359.5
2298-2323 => 2312.0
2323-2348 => 2339.5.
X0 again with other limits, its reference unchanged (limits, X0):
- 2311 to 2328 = 15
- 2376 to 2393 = 14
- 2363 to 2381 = 17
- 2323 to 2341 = 56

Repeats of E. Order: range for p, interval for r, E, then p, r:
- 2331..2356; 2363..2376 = -37.6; 2332.0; 2369.6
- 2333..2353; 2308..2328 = 16.2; 2334.5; 2318.3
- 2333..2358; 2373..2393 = -48.9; 2334.5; 2383.4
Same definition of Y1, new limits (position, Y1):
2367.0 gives -4.0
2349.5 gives -4.8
